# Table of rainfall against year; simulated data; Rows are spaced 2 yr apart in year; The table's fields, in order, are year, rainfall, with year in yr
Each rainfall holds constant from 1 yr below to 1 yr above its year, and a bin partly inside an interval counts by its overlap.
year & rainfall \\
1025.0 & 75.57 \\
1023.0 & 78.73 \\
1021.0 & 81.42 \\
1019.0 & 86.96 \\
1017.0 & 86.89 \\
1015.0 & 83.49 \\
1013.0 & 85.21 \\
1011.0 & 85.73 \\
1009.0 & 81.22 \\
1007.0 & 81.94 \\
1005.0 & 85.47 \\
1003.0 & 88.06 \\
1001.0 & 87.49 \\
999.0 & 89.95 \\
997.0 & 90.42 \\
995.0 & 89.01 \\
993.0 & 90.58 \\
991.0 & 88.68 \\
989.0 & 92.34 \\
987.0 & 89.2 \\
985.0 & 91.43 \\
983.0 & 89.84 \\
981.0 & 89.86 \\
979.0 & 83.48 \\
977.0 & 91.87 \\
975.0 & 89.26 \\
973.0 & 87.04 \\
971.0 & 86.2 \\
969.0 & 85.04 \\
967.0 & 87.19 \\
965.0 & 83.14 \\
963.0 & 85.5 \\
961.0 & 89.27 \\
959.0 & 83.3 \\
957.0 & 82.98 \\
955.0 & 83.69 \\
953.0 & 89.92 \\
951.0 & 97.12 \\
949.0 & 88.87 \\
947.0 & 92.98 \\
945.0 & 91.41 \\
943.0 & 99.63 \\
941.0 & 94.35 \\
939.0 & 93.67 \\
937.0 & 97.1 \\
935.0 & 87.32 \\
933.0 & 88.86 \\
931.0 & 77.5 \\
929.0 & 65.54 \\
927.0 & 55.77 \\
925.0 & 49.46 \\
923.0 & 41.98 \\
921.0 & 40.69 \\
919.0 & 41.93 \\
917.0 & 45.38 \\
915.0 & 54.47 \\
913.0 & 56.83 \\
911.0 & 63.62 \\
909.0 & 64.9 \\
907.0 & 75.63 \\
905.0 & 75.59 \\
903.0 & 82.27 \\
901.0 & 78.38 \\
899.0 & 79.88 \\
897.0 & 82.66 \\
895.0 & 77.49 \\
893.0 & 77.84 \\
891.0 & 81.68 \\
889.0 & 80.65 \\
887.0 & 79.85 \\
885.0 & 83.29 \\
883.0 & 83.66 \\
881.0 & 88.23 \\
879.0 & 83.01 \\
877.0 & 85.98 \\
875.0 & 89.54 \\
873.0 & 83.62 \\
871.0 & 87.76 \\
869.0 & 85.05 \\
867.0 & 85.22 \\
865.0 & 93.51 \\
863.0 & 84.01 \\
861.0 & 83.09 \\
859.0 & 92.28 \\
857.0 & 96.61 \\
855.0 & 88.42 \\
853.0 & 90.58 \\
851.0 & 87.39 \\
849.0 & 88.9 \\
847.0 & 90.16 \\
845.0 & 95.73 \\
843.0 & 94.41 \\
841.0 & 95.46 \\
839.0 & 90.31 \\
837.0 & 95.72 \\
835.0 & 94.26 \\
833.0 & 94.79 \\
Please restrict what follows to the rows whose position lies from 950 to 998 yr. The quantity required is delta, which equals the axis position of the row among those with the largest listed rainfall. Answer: 951.0 yr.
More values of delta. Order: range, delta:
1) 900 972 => 943.0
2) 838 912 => 857.0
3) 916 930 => 929.0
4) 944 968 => 951.0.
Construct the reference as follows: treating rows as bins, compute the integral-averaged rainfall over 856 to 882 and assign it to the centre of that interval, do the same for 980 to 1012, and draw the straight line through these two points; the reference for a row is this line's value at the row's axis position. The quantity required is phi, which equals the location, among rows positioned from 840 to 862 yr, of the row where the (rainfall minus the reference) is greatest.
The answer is 857.0 yr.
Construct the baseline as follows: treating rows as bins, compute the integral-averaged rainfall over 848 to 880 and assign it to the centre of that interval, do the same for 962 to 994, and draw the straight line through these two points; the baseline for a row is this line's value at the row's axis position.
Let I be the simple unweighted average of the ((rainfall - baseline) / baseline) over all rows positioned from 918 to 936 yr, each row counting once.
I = -0.307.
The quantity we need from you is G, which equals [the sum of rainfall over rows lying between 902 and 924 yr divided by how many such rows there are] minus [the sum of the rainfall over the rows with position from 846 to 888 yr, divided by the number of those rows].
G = -29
